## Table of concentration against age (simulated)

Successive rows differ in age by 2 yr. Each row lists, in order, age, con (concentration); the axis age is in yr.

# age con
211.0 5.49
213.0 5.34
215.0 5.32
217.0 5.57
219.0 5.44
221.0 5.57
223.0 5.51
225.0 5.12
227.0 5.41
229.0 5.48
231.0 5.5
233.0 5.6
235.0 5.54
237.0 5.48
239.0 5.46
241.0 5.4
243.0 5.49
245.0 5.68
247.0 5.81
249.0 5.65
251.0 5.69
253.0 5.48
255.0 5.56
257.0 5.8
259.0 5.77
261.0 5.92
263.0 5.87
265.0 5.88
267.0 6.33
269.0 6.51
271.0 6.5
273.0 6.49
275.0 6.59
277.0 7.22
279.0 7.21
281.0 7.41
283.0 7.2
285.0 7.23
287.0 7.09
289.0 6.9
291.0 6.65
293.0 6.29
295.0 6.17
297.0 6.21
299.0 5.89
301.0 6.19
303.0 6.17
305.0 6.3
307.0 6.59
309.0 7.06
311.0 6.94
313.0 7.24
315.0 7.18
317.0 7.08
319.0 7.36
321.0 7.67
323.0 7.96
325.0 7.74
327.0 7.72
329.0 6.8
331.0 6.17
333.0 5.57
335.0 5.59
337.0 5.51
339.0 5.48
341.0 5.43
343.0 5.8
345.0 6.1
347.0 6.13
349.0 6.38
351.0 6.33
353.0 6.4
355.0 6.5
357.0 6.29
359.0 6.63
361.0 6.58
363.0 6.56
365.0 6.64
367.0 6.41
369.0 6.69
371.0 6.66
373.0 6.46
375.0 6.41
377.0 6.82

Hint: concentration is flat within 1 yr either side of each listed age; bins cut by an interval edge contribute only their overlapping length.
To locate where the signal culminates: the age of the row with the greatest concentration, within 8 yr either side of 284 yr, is 281.0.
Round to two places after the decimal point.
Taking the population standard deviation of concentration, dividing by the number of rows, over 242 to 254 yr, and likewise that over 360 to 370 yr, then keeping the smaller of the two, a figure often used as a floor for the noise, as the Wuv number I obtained 0.09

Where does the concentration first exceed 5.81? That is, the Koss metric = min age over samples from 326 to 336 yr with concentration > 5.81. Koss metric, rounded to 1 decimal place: 327.0 yr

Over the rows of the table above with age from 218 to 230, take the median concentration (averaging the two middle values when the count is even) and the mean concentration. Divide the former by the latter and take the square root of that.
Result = 1.00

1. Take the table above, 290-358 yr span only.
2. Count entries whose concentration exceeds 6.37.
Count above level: 16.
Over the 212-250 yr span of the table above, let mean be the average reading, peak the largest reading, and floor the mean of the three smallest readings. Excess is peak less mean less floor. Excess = -4.9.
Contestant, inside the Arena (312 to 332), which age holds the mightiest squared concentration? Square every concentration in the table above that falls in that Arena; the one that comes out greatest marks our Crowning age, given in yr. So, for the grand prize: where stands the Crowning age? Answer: 323.0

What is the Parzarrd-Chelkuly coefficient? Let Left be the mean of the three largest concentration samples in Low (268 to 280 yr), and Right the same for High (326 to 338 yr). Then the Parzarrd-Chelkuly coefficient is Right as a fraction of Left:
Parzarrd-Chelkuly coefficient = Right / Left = 0.98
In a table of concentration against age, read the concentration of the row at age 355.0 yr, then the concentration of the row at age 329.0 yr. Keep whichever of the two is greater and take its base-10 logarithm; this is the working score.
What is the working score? 0.83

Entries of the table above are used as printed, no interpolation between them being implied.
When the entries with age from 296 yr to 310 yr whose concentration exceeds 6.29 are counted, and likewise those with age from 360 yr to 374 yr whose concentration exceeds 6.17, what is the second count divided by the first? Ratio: 2.3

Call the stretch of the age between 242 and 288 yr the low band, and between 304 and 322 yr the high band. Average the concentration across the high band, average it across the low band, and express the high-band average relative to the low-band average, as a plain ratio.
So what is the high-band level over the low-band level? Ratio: 1.12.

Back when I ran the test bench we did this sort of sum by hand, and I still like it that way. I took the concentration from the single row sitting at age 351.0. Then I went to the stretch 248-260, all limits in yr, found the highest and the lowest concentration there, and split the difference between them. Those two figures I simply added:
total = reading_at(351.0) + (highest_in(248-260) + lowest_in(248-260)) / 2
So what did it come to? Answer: 12.0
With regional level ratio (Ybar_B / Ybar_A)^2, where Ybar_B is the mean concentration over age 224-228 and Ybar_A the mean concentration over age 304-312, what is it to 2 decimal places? 0.61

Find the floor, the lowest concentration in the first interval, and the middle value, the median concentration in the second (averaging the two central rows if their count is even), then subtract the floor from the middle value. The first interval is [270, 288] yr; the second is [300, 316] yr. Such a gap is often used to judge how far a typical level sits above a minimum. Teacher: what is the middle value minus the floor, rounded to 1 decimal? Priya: 0.3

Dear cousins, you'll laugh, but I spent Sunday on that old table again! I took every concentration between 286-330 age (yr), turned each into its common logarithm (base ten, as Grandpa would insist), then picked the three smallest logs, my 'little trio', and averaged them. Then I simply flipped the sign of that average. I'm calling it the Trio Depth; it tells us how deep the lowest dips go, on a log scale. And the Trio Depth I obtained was -0.784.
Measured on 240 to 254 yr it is -0.737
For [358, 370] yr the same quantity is -0.814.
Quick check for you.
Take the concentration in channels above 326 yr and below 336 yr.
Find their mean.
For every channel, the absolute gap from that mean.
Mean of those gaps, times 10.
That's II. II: 7.12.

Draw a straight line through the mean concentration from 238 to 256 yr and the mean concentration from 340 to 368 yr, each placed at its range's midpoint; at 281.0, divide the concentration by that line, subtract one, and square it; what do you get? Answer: 0.076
